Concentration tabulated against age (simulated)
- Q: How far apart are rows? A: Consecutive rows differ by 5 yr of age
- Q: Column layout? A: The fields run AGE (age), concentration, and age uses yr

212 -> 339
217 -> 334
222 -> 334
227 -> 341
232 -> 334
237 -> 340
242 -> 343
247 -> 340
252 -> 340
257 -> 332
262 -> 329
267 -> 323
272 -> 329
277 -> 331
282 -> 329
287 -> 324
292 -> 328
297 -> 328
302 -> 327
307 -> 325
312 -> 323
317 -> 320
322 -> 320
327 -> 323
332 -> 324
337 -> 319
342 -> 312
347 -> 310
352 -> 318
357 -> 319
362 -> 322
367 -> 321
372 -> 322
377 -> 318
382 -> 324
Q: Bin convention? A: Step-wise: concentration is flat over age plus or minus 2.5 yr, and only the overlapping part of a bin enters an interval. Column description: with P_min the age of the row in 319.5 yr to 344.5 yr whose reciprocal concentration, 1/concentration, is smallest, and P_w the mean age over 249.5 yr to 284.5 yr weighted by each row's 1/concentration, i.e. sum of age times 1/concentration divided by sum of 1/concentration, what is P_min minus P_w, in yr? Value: 64.9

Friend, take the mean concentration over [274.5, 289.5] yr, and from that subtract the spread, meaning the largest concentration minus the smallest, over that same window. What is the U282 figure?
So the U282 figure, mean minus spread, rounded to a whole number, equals 321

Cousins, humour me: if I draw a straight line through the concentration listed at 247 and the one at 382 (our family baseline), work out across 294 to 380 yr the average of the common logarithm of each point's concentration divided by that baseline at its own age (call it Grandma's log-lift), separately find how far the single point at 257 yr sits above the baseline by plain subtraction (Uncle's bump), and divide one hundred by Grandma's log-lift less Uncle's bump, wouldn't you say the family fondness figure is 15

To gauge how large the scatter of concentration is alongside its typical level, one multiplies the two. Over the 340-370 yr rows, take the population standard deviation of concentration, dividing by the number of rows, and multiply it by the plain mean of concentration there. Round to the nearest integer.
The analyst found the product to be 1418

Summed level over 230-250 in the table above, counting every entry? 1357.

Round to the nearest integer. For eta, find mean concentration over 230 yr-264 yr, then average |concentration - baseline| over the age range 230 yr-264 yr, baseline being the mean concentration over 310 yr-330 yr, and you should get 15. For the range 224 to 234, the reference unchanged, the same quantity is 16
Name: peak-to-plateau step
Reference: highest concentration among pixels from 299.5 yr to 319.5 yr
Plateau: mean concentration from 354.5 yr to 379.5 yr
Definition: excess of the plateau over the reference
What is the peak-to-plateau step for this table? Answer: -7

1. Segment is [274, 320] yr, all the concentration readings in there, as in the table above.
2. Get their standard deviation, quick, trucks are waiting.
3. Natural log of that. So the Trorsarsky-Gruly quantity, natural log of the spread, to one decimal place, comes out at 1.2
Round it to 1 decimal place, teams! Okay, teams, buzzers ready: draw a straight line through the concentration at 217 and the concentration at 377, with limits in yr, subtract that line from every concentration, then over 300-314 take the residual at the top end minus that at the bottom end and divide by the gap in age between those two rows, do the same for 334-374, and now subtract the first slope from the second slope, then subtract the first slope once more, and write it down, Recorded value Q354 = 0.8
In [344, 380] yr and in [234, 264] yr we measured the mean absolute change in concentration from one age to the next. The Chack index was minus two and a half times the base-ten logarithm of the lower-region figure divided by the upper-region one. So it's -0.14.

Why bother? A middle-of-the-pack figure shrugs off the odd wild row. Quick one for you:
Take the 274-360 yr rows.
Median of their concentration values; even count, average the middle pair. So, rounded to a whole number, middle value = 323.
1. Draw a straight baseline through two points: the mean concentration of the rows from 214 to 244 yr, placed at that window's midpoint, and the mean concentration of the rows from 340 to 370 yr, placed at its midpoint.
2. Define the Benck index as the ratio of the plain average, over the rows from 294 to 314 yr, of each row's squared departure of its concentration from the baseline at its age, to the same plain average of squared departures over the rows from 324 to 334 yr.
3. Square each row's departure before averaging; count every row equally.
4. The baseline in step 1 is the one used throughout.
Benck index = 0.2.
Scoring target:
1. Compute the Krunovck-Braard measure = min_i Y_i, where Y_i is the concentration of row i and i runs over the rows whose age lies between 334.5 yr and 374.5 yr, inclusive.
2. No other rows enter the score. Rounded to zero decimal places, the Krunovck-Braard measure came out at 310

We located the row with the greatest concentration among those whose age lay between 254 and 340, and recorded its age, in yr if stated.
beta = 257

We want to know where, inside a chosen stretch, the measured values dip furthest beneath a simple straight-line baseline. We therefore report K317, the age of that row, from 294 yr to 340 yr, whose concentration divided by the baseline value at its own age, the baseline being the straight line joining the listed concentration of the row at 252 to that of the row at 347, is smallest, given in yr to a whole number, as 317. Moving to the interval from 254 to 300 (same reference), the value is 267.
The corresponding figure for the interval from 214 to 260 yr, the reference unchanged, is 217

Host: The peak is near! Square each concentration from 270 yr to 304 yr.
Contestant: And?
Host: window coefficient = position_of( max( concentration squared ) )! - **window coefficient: 277 yr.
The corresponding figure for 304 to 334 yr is 307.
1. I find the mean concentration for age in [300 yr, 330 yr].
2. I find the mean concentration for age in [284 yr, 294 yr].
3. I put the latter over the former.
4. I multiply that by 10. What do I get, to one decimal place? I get 10.1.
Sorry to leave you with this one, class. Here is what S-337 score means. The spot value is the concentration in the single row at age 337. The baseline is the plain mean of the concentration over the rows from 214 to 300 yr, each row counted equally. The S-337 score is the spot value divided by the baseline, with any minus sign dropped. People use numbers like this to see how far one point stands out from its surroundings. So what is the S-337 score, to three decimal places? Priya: 0.958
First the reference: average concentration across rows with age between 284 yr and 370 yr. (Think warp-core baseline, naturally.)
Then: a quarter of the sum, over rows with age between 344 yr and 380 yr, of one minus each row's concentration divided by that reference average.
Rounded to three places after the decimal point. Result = 0.015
